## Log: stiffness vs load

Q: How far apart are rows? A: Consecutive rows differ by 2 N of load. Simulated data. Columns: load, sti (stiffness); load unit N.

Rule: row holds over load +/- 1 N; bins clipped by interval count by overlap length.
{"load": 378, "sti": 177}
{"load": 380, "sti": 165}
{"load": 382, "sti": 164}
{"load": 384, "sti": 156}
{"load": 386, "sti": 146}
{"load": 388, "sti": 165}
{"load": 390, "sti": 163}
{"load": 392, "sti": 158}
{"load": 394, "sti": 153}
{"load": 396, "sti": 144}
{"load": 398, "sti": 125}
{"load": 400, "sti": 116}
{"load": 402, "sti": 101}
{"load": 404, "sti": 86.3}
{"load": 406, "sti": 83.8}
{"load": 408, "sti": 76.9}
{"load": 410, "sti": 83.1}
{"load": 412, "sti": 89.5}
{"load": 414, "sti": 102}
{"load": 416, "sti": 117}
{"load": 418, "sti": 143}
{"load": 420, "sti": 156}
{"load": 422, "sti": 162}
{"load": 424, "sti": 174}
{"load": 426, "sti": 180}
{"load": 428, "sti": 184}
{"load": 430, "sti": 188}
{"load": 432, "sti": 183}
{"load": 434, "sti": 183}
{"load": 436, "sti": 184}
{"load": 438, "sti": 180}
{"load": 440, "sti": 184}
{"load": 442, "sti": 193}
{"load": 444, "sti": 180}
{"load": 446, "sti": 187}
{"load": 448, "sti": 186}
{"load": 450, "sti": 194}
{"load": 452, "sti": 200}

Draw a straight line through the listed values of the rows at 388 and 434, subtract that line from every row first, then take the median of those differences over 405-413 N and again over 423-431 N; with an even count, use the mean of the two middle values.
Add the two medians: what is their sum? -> -88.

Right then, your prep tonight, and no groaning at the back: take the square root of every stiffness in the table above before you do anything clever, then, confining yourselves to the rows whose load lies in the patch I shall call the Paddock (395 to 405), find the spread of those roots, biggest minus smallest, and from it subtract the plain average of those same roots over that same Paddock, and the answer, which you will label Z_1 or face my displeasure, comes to -7.9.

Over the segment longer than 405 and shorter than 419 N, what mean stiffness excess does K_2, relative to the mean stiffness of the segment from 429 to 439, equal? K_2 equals -84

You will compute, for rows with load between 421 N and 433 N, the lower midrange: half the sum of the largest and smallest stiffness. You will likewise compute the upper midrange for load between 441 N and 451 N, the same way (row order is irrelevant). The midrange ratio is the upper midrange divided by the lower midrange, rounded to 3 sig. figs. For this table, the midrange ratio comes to 1.07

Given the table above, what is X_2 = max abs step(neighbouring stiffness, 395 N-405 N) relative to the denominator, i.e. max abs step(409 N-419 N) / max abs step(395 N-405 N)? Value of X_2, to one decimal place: 1.4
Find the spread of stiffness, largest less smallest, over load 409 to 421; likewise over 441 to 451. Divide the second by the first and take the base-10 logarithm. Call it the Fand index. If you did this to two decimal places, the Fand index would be -0.72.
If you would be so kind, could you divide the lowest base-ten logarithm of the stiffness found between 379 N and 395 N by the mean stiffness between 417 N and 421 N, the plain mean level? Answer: 0.0145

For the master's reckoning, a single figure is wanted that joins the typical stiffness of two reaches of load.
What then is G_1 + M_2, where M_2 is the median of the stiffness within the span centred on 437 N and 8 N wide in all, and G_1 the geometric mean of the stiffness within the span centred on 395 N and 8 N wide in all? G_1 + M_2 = 328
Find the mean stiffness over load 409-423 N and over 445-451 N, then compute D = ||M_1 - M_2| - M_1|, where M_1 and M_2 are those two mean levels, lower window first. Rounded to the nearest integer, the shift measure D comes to 55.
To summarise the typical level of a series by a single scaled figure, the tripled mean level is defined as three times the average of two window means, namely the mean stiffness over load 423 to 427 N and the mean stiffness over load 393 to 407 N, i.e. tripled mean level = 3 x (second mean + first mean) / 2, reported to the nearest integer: 439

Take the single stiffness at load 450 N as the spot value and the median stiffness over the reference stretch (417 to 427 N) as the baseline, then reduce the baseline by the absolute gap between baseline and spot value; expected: 130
